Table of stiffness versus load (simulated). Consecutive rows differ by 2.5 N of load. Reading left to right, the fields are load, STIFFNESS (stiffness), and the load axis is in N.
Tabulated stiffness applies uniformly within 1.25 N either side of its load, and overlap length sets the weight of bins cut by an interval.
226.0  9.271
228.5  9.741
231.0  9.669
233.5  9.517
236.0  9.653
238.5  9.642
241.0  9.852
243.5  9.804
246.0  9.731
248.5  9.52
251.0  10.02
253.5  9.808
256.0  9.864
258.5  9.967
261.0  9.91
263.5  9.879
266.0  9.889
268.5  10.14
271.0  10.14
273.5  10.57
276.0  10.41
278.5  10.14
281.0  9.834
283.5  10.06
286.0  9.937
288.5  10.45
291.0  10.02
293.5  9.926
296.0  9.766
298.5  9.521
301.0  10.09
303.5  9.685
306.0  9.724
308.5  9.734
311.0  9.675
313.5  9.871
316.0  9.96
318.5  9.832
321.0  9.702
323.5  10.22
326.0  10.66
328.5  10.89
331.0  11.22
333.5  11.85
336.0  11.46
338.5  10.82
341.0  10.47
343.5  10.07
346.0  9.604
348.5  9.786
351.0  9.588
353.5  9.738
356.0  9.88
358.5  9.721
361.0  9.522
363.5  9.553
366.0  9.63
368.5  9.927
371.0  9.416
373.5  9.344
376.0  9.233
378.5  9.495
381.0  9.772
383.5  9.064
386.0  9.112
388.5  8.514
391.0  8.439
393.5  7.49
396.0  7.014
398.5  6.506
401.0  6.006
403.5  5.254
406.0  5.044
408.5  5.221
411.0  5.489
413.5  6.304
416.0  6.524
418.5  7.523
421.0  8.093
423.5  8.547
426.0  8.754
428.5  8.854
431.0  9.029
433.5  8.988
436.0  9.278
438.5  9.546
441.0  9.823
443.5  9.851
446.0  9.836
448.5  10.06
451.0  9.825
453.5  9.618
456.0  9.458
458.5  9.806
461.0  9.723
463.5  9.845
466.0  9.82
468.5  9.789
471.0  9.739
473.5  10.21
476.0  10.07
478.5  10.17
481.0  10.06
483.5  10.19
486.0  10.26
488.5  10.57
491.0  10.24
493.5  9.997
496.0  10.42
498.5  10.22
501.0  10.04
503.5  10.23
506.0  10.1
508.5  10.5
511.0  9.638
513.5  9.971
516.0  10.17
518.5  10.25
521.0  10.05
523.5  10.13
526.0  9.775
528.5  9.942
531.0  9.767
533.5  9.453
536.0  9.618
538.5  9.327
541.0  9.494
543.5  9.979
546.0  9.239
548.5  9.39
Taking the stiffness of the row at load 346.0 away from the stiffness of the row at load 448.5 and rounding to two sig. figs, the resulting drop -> 0.46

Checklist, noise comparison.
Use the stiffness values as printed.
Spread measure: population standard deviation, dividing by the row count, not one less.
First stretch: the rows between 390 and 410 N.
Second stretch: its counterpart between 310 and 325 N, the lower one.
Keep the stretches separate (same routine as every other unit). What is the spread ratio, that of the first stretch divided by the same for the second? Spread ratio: 6.3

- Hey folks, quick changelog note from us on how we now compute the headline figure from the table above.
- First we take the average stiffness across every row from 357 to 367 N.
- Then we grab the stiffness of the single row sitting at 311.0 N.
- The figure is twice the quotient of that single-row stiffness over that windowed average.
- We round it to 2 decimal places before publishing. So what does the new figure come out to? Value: 2.01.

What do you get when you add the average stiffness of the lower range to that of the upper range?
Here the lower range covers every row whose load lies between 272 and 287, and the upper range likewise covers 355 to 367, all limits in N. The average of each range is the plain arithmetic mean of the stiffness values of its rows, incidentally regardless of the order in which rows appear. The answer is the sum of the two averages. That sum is 19.8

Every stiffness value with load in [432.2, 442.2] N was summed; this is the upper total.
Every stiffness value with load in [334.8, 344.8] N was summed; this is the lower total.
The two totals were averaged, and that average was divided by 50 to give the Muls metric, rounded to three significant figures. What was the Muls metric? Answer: 0.805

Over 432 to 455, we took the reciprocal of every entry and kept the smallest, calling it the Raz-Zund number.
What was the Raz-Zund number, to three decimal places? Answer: 0.099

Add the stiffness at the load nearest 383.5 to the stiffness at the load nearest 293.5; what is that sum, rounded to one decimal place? 19.0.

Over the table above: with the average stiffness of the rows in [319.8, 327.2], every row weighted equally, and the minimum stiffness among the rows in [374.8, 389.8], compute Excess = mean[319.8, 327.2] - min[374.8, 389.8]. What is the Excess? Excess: 1.7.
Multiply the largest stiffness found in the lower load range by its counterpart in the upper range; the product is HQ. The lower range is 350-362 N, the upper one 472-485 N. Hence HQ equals 101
